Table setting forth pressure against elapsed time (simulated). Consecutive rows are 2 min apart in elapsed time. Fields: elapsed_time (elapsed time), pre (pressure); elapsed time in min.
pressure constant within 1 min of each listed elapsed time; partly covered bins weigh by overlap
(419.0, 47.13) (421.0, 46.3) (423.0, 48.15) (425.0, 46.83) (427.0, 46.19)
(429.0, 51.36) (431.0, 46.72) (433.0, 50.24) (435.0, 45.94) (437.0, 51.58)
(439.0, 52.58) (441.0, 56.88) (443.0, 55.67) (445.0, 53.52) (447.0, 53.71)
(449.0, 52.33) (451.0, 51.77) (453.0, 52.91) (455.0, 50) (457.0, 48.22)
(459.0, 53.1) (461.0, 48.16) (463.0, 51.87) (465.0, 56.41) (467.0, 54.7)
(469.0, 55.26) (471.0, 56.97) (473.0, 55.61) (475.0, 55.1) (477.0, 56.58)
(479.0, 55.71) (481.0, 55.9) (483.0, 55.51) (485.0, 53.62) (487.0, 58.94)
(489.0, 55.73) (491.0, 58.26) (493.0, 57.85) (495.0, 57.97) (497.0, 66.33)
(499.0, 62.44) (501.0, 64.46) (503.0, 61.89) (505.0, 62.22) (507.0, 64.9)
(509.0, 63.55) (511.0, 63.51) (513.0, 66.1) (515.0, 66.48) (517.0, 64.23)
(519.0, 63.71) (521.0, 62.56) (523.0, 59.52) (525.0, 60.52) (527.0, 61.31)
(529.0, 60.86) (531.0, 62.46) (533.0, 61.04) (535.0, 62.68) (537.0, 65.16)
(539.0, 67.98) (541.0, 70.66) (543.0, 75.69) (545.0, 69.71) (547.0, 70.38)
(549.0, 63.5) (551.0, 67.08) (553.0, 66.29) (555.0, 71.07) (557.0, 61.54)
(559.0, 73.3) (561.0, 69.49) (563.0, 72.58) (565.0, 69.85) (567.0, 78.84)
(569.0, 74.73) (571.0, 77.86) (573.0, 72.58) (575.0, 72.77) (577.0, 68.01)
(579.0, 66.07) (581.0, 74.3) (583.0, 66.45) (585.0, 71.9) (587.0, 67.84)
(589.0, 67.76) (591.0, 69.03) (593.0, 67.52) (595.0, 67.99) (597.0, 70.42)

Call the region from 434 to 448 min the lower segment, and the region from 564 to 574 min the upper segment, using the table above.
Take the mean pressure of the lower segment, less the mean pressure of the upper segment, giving -22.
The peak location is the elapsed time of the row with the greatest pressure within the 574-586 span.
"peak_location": 581.0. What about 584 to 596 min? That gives 585.0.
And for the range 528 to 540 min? 539.0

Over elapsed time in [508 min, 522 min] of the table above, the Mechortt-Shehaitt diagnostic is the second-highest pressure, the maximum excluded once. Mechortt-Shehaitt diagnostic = 66.1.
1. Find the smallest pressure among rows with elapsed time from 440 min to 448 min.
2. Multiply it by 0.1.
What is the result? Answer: 5.4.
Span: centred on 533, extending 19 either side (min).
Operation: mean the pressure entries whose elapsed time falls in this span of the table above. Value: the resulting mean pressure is 65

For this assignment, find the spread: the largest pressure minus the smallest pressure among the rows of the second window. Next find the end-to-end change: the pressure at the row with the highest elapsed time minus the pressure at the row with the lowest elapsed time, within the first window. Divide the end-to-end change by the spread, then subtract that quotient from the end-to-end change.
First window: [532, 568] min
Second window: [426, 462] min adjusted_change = 16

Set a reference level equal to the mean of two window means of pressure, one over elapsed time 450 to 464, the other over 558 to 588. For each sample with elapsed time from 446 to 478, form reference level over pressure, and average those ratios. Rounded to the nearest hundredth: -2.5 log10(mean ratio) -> -0.16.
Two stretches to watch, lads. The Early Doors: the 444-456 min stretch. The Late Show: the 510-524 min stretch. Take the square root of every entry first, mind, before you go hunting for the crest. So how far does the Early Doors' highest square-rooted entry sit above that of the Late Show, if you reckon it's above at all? -0.8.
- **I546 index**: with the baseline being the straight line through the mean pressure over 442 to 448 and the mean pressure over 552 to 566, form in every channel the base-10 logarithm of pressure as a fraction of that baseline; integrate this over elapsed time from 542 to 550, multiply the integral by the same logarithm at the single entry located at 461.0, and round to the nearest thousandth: -0.008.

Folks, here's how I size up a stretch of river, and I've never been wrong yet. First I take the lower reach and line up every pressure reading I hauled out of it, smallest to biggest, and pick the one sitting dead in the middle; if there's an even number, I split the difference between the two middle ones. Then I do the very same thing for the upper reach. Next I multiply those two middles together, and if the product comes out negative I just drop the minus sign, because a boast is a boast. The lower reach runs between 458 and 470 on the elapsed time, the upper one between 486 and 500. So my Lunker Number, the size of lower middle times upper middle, 3140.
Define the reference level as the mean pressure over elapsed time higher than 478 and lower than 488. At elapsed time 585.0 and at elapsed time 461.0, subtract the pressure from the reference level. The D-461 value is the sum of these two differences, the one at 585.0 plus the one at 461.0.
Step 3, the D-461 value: -8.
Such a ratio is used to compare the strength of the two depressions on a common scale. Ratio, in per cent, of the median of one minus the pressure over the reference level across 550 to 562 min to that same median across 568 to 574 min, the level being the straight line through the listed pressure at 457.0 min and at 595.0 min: 58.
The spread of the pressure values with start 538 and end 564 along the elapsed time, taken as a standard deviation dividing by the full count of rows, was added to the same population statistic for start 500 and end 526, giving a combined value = 5.7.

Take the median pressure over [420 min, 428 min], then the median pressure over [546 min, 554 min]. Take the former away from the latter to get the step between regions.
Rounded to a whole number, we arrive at 20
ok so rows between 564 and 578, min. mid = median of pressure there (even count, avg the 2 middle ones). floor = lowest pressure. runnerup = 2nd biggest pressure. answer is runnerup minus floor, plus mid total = 83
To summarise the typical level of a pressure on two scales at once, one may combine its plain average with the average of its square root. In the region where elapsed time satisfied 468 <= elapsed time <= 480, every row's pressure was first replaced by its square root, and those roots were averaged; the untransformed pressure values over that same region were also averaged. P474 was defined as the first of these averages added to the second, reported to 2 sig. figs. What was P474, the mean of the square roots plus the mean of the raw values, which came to 63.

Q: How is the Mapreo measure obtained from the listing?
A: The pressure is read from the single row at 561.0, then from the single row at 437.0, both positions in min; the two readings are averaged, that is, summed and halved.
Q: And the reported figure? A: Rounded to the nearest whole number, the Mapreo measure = 61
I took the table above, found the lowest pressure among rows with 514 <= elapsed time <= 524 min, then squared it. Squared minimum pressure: 3543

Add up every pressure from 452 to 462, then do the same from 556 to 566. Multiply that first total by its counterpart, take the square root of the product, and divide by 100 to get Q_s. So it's 2.96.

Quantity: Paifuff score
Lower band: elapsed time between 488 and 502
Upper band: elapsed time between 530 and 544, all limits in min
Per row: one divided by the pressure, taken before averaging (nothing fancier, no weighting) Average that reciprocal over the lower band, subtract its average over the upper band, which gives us 0.0015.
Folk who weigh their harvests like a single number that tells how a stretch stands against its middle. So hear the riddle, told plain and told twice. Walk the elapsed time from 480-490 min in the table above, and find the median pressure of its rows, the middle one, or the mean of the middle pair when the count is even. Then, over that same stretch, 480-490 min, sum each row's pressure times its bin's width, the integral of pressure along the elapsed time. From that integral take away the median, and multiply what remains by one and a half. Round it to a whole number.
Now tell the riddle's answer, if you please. 756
